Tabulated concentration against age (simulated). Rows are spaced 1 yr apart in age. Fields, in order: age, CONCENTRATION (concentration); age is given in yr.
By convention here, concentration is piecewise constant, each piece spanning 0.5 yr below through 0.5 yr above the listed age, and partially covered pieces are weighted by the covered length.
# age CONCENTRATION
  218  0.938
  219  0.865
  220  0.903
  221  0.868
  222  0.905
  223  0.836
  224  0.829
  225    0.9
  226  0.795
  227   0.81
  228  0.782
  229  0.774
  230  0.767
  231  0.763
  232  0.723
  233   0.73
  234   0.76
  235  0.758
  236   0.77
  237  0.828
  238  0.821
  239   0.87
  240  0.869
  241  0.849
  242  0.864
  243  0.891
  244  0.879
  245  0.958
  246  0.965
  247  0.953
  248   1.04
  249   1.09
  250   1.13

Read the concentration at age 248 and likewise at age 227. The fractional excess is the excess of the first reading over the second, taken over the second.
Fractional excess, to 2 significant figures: 0.28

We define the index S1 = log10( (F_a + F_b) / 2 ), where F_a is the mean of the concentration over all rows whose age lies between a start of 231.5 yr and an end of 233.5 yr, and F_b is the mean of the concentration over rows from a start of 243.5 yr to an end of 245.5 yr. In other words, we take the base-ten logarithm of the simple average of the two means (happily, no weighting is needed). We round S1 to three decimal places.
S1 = -0.085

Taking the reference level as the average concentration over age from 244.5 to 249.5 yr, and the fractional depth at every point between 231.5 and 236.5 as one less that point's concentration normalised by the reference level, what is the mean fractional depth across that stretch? 0.25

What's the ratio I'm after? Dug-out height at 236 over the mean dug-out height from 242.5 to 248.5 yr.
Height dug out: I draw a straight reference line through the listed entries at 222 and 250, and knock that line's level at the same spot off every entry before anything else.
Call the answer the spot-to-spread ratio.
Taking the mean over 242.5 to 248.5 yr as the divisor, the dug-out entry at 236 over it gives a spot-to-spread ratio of 1.7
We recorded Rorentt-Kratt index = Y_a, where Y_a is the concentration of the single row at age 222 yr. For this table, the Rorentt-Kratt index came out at 0.905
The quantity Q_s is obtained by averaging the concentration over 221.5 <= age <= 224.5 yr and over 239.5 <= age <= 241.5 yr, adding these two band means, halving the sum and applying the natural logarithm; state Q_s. -0.153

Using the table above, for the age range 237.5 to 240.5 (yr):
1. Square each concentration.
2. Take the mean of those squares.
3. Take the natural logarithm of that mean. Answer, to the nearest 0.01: -0.32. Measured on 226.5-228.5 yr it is -0.46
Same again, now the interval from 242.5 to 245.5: -0.19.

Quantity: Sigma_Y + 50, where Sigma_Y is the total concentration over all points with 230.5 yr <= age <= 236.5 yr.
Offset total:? 54.5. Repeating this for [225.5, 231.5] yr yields 54.7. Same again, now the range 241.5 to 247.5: 55.5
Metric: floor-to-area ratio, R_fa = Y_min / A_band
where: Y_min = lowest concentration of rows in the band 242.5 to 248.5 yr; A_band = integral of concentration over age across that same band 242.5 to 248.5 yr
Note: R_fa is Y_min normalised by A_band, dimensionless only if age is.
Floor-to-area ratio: 0.15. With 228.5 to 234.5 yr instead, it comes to 0.16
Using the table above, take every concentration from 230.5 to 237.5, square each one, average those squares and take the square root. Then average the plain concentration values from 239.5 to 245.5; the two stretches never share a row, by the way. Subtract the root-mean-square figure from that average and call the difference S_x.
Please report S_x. 0.12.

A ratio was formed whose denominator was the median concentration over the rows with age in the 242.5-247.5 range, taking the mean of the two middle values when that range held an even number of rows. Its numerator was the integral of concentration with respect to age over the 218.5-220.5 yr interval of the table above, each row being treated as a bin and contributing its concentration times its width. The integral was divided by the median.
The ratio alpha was 1.9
